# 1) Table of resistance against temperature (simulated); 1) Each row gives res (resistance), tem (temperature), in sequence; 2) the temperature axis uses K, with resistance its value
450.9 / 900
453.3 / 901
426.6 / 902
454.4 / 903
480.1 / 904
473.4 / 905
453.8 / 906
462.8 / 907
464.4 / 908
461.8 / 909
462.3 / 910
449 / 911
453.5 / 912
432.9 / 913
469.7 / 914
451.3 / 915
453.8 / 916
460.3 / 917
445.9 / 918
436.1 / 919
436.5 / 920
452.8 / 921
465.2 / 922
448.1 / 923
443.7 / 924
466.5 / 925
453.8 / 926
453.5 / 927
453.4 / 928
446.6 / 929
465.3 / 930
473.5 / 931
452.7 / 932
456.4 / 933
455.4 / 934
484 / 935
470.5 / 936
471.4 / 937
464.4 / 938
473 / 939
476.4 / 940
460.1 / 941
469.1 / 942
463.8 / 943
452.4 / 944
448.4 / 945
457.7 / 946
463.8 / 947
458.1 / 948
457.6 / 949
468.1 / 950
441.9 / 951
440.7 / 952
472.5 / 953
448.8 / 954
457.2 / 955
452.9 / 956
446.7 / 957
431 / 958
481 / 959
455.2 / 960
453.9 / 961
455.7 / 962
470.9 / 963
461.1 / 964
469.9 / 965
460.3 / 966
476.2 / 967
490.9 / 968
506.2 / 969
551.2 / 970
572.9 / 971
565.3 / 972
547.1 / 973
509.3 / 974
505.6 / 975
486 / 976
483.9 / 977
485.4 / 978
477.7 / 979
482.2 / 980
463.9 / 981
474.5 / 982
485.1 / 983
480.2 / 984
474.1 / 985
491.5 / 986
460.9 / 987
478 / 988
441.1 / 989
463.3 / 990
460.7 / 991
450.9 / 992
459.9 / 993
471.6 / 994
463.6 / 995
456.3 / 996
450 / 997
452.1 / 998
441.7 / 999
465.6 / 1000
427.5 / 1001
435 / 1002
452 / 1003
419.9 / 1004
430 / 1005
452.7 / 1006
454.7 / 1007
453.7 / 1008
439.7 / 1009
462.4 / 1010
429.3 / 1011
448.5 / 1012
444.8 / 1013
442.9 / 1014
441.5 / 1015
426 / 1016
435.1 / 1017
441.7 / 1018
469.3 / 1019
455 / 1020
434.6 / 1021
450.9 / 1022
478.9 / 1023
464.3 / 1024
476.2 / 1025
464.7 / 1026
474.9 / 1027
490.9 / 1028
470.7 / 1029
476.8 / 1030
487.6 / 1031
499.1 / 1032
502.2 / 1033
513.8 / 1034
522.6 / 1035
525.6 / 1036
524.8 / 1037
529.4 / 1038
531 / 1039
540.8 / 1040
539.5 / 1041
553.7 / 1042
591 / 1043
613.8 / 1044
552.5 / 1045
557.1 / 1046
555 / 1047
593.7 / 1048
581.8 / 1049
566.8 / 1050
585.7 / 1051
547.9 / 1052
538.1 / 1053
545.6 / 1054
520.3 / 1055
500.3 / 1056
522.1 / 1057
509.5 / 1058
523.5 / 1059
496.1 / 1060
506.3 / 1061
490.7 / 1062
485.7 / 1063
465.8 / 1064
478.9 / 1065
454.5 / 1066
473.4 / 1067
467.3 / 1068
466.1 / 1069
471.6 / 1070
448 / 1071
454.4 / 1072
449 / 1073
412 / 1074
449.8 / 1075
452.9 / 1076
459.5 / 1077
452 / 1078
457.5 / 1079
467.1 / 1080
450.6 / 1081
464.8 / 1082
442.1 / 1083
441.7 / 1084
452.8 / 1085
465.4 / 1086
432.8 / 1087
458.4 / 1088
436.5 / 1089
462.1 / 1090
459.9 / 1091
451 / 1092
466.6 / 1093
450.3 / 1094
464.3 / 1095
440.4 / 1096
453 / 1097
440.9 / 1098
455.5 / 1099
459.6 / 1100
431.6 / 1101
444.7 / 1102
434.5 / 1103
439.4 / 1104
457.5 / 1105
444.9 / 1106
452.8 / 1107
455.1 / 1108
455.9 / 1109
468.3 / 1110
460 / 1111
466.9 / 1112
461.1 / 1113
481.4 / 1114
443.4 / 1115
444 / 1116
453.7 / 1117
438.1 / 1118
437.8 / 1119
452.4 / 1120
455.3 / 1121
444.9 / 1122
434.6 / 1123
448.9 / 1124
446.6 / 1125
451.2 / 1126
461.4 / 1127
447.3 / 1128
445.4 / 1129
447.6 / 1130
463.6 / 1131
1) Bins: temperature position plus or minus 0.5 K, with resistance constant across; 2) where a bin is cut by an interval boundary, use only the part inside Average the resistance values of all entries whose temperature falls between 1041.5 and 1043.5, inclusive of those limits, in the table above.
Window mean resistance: 572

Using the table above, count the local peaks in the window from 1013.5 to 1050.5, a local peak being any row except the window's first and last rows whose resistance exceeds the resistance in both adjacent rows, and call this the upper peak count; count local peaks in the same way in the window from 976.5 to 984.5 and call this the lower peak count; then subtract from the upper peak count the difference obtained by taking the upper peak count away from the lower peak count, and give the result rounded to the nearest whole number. 15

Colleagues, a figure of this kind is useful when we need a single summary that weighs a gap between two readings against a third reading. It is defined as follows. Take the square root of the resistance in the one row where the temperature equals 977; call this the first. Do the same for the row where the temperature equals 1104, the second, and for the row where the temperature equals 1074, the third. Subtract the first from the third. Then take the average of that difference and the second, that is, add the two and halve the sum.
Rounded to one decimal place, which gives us 9.6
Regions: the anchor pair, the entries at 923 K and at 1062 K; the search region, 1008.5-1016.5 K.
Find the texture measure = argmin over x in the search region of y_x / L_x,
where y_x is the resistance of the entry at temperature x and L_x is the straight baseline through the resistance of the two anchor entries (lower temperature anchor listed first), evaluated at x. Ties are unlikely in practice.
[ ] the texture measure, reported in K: 1016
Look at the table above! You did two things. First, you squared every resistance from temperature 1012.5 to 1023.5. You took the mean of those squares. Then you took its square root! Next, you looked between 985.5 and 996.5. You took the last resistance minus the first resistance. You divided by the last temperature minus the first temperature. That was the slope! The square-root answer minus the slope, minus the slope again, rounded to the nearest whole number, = 455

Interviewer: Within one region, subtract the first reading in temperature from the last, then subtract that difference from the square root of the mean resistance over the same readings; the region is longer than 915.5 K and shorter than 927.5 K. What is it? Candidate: 22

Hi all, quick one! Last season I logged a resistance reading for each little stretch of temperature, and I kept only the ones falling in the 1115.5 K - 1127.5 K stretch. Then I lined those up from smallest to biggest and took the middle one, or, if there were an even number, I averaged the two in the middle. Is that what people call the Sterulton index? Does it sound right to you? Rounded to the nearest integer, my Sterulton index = 448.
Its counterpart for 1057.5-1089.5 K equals 459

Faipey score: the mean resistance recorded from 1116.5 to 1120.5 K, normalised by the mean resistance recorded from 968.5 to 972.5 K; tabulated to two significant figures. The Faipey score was 0.81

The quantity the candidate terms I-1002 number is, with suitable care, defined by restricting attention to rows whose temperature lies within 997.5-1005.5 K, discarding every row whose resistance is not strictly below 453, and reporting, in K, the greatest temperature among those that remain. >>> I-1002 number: 1005 K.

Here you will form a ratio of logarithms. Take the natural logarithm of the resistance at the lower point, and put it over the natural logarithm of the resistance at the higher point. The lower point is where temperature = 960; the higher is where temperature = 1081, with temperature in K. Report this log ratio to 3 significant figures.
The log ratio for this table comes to 1.00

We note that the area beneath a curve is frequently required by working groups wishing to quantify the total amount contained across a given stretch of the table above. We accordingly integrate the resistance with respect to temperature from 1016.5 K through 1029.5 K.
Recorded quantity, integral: 6007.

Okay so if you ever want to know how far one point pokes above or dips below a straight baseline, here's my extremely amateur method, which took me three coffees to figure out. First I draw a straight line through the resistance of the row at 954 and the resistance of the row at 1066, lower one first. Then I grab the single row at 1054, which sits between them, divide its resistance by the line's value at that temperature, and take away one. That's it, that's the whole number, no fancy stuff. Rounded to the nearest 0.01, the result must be 0.20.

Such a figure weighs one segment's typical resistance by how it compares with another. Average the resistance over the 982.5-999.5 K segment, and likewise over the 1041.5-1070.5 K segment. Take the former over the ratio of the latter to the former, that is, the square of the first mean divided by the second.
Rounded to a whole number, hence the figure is 410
